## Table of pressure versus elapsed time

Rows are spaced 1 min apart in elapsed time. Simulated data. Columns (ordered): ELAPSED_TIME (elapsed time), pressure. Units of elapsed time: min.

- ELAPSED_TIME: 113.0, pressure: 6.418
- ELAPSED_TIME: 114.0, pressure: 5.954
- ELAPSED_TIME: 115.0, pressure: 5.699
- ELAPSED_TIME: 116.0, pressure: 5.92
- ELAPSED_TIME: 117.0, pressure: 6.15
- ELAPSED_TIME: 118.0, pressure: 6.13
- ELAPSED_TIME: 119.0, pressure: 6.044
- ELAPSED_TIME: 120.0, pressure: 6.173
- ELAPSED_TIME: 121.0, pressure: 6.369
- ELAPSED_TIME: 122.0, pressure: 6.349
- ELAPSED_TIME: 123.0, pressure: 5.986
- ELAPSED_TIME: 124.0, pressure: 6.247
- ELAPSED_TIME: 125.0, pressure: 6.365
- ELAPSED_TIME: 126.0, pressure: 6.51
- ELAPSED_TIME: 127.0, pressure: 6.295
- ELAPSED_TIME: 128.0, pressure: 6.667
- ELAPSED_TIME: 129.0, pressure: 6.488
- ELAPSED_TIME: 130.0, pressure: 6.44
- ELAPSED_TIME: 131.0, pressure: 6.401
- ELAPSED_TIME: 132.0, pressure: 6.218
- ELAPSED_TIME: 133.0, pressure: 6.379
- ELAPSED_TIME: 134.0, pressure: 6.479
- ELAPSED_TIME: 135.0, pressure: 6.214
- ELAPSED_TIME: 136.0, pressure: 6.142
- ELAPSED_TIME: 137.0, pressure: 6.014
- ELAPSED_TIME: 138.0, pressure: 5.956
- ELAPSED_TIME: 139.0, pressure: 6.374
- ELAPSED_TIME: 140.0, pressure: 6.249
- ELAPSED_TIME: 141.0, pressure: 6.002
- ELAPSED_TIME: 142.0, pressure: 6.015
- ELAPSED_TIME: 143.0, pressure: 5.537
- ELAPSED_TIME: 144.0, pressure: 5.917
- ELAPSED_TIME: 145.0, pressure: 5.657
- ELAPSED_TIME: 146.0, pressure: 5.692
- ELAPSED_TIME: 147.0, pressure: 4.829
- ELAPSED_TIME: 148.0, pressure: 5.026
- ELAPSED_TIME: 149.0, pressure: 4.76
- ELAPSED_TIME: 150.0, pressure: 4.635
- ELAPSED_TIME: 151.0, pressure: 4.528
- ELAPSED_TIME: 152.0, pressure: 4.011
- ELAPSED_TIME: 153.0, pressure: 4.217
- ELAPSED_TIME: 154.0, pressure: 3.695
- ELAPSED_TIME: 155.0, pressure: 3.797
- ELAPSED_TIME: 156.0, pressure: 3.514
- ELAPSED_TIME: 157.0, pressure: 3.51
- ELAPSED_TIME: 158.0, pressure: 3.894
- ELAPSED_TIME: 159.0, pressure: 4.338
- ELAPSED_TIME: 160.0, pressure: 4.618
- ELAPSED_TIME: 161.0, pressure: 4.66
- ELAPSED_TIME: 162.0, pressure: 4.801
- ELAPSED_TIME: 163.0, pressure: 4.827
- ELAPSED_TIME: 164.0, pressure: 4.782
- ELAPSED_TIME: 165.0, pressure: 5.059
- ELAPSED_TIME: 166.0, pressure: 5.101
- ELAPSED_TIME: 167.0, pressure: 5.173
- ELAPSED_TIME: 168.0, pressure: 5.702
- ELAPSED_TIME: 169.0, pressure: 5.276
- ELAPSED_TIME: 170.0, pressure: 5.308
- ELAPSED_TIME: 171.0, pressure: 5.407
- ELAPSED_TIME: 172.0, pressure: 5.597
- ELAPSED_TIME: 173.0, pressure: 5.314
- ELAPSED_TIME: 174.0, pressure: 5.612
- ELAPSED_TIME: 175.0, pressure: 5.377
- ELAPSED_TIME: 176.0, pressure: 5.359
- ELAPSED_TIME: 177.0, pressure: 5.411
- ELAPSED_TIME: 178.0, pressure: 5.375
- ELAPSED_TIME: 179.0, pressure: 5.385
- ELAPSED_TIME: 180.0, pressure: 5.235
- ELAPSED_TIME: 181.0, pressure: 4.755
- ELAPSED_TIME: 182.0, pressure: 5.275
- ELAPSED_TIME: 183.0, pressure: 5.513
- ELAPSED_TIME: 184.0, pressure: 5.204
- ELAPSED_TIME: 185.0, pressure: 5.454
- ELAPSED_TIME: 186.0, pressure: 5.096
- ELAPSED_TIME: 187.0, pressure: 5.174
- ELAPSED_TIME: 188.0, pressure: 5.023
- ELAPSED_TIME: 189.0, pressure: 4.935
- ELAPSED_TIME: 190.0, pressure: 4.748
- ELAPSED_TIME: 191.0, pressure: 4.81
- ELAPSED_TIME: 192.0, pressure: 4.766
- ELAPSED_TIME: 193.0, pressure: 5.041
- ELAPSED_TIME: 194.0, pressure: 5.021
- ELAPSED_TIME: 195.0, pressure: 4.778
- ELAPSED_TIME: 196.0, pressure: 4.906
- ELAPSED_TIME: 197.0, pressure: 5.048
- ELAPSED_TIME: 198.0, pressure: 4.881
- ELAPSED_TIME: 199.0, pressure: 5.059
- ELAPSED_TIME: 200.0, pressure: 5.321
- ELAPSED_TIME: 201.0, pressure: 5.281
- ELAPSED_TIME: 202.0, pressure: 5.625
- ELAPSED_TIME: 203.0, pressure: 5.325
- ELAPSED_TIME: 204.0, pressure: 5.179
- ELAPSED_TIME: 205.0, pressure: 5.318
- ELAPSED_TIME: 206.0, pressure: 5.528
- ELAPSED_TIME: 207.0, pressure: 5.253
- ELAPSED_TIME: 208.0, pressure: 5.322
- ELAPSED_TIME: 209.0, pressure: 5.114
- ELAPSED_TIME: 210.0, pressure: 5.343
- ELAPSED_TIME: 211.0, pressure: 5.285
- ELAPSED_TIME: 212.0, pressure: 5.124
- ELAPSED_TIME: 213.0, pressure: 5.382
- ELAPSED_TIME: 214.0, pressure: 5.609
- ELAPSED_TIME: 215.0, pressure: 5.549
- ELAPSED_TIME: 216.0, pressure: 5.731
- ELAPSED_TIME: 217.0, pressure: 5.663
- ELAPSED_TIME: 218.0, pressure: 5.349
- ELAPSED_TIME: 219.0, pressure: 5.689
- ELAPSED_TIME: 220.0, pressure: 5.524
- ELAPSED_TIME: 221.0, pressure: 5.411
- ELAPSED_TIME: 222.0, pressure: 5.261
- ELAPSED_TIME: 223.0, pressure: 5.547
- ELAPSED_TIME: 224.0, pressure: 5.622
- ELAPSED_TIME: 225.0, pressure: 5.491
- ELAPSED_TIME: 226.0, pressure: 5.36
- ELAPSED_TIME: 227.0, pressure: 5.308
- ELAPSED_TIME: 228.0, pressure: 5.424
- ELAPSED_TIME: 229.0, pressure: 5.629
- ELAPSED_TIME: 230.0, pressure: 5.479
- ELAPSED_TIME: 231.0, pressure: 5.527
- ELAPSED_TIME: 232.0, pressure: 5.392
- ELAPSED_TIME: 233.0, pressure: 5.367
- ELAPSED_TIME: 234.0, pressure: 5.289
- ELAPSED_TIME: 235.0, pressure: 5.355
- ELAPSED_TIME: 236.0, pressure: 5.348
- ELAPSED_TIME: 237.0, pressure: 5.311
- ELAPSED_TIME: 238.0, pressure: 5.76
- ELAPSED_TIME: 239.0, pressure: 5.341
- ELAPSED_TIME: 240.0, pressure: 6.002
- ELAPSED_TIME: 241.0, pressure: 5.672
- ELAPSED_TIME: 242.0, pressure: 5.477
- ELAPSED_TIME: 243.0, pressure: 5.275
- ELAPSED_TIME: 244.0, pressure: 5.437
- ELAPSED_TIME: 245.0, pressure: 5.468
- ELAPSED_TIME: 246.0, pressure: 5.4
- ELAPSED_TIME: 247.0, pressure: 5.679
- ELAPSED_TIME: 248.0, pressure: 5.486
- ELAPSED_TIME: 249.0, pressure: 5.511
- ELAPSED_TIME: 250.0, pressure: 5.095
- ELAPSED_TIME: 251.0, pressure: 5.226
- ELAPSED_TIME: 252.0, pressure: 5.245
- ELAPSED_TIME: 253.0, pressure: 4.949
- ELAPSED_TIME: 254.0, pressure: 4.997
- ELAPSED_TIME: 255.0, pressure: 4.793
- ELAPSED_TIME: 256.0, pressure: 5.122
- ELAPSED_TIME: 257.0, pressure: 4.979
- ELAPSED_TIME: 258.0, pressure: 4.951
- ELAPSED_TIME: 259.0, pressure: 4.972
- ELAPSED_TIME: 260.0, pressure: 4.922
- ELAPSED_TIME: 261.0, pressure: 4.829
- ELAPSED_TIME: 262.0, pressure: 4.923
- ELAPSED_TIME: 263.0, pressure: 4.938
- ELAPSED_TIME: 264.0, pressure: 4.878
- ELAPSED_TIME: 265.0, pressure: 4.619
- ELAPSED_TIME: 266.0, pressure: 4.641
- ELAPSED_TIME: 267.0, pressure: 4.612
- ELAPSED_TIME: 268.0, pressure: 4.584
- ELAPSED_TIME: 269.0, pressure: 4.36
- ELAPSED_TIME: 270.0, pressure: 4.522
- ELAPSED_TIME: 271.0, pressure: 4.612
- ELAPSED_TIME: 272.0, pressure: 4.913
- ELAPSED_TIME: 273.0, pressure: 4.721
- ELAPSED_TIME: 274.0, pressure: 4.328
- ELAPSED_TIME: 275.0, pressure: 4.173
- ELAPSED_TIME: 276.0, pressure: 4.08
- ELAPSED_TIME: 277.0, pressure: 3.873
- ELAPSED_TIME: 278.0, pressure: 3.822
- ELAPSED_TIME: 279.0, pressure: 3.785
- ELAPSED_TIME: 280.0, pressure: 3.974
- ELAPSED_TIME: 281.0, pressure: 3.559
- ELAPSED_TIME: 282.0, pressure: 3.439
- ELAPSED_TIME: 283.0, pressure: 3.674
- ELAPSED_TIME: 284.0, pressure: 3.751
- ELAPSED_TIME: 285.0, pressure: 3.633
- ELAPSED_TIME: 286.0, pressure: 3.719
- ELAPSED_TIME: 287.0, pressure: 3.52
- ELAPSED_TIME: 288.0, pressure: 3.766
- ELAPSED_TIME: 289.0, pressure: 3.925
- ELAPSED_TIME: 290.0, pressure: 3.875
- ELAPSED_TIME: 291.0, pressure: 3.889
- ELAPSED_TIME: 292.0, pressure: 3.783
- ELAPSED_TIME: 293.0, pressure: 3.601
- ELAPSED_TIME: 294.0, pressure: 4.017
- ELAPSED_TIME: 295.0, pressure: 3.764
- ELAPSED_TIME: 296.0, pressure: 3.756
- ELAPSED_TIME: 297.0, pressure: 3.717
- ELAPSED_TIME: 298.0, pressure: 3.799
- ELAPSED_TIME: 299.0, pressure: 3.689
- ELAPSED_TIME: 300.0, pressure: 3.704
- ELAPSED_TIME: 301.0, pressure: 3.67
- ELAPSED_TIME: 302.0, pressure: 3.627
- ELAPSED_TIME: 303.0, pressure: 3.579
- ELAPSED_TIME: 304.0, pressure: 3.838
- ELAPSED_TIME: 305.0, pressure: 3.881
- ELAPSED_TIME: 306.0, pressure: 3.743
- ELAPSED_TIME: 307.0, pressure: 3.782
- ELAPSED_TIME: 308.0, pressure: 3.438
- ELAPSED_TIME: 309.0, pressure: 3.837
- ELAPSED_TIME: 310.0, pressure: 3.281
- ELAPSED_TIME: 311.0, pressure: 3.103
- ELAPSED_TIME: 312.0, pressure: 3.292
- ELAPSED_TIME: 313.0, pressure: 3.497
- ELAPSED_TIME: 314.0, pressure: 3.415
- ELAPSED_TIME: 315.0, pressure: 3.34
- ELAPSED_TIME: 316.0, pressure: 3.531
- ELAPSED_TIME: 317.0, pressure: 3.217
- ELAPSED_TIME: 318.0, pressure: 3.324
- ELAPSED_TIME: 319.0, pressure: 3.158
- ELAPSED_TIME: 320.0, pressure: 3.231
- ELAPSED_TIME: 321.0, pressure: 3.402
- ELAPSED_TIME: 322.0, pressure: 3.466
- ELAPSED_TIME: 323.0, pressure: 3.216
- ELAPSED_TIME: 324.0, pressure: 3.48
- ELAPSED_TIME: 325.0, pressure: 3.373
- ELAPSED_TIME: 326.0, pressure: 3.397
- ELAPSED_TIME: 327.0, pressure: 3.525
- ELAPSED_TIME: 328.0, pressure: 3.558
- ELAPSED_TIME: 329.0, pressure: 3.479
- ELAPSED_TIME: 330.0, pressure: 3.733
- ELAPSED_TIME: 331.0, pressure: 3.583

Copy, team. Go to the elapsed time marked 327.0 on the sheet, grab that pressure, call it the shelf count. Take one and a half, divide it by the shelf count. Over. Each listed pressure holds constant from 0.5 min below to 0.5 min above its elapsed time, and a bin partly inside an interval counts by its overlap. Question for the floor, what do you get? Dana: 0.43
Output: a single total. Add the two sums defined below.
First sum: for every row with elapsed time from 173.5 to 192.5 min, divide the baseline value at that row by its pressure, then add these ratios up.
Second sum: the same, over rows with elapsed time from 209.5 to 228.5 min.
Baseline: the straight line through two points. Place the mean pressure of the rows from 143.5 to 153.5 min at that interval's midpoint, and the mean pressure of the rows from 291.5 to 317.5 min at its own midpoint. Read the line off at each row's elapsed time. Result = 32.1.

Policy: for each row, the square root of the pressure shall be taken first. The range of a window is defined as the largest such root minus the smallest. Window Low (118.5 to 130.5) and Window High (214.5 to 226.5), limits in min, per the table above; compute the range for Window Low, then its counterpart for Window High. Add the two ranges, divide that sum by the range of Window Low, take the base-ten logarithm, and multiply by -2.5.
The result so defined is -0.60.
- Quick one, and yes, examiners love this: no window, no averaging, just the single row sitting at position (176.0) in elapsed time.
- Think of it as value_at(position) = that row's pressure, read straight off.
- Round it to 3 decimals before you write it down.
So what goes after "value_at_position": 5.359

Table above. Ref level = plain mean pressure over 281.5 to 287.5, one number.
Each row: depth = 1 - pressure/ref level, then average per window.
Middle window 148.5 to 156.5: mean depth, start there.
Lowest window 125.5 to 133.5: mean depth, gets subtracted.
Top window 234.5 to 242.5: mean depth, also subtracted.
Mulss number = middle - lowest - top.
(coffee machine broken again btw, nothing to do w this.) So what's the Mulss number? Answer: 1.2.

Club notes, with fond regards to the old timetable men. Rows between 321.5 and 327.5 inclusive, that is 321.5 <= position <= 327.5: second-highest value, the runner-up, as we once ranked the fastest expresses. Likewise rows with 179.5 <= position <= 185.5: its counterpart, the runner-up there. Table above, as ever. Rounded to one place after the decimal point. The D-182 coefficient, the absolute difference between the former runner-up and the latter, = 2.0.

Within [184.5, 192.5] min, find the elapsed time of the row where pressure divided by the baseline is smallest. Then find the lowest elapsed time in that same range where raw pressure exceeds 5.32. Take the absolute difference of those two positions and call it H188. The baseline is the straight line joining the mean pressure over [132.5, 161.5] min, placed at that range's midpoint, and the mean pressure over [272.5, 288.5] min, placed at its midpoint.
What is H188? 5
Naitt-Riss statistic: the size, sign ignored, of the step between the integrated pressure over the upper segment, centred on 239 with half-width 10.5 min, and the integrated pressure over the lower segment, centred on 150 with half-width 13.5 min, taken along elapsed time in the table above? 18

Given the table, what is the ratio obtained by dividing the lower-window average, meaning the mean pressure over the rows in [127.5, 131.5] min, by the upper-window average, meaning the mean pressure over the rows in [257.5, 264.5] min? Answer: 1.32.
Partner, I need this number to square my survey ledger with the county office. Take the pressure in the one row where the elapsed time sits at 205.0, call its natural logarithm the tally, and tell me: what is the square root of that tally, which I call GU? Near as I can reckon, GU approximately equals 1.29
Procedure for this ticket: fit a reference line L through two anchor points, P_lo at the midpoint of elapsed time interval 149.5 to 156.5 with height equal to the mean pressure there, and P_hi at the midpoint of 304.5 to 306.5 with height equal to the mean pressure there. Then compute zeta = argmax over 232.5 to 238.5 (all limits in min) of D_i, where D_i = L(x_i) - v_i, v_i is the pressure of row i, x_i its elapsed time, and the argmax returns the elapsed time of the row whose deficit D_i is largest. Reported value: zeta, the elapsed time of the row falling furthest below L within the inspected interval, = 234.0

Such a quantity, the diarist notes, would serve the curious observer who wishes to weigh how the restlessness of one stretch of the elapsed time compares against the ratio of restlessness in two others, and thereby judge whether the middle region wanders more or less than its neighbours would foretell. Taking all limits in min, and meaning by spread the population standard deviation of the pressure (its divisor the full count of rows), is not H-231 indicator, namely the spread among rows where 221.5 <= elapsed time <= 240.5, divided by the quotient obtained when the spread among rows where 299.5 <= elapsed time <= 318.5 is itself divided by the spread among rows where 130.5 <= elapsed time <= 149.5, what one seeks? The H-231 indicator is 0.41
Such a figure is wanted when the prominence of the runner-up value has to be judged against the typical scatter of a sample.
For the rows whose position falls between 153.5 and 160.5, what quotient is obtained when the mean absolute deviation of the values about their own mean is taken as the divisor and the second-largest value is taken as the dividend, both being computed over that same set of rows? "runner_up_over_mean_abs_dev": 13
